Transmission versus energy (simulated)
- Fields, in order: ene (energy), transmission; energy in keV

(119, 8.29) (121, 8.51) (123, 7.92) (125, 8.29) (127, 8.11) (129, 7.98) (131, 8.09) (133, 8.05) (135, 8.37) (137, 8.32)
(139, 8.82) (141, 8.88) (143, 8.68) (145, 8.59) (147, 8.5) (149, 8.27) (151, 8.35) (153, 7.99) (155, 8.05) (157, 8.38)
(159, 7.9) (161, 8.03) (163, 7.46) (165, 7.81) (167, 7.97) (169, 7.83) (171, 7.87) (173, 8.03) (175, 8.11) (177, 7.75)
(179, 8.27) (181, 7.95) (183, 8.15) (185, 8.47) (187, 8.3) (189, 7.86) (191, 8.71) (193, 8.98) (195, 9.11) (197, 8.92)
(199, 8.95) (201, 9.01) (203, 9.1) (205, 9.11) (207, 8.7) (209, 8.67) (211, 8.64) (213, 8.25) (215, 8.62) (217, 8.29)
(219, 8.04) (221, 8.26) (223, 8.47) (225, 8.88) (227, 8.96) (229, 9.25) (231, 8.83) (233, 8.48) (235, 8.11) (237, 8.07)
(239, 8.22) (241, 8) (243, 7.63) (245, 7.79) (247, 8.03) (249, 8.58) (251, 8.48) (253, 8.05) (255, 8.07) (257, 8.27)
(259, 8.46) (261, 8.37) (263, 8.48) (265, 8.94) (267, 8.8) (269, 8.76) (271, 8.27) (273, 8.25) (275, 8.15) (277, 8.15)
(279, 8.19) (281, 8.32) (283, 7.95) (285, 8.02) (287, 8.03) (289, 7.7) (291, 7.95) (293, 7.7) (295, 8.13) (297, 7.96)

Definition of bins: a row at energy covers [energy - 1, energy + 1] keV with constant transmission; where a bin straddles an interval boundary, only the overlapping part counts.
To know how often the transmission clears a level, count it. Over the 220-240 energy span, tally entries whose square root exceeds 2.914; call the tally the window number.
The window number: 4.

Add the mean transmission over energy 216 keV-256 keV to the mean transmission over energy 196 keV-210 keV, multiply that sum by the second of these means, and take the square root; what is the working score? 12.4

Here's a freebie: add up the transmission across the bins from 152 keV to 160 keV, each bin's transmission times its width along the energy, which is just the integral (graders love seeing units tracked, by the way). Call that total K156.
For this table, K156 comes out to 64.6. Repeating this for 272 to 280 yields 65.5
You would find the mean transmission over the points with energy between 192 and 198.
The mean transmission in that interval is 9.00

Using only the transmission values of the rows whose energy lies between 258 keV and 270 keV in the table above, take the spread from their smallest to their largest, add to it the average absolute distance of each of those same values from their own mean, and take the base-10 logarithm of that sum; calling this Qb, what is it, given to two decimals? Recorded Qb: -0.11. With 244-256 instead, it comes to 0.01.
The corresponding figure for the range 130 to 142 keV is 0.05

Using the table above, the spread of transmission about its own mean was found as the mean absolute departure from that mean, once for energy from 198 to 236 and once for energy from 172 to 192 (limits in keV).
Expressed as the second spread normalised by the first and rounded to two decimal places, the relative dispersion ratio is 0.75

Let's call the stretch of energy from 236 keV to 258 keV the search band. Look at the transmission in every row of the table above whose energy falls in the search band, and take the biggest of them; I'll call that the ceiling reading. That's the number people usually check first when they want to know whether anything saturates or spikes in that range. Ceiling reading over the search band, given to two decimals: 8.58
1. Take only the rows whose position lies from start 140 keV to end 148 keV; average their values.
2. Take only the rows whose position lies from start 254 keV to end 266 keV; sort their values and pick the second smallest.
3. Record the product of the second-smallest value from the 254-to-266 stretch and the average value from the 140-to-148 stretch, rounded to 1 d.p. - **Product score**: 71.6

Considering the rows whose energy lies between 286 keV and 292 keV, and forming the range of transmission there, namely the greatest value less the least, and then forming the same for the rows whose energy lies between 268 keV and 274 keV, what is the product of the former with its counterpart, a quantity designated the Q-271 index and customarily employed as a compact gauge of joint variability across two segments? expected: 0.17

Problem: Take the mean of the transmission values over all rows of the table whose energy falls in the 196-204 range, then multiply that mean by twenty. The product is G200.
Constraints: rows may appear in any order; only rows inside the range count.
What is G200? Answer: 180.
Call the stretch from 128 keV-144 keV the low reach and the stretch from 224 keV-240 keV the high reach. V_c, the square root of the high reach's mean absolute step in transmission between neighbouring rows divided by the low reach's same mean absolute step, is 1.15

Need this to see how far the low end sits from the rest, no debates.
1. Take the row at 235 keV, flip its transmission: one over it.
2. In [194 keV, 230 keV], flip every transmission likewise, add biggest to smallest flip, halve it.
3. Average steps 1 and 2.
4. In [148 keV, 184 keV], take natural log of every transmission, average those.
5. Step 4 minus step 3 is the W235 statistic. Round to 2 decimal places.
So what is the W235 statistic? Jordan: 1.96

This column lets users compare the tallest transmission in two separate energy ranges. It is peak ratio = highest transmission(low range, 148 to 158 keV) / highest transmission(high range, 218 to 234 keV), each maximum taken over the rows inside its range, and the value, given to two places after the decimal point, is 0.91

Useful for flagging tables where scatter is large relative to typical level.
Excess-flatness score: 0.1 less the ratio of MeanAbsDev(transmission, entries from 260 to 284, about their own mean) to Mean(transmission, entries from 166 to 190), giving 0.070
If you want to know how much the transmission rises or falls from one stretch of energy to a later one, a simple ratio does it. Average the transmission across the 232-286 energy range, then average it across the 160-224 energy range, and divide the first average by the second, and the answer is 0.99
